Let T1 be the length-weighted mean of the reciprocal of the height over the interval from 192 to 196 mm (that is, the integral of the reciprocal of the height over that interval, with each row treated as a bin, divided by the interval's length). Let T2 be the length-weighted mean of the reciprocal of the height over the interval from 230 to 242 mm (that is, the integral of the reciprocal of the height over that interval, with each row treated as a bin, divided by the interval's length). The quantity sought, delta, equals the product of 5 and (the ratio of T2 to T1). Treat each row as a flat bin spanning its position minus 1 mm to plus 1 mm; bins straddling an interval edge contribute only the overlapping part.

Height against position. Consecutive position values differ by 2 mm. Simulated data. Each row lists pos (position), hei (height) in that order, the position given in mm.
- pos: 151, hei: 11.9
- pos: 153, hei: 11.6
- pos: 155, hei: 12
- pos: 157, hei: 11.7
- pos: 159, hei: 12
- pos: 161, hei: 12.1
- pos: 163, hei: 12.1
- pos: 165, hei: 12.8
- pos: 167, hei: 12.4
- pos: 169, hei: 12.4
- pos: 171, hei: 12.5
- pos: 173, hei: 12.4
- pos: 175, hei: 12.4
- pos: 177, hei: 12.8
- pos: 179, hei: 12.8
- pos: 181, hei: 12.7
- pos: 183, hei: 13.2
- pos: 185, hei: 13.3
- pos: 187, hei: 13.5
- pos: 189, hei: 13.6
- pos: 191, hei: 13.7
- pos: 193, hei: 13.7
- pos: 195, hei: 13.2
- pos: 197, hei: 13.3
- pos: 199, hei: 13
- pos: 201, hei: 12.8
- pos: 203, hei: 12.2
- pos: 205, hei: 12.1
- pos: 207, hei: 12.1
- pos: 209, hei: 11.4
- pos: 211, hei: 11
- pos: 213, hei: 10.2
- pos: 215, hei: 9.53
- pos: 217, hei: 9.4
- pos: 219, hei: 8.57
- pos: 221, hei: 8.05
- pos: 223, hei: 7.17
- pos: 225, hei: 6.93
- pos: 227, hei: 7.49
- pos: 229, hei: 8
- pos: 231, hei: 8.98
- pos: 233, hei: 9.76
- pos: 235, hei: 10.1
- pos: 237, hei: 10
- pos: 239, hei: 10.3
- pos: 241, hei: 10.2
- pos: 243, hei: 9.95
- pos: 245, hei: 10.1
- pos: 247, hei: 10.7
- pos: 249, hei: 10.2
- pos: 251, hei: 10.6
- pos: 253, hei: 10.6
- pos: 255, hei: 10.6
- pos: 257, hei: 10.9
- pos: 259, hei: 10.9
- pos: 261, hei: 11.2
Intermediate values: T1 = 0.074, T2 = 0.101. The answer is 6.8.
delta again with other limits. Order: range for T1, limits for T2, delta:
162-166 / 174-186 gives 4.8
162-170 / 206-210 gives 5.3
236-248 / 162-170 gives 4.1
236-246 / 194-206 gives 4.0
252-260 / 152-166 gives 4.5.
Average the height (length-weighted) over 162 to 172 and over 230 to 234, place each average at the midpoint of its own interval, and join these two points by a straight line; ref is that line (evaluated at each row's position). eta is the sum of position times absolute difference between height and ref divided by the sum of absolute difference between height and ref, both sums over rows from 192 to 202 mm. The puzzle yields 196.8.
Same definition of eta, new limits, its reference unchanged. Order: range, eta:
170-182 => 177.7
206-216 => 209.6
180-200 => 191.0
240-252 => 246.7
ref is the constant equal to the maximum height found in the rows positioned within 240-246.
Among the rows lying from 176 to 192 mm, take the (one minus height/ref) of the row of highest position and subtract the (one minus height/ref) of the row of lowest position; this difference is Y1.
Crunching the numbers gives -0.09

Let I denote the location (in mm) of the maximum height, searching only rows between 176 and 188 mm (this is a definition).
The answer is 187 mm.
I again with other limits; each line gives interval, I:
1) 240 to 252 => 247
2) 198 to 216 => 199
